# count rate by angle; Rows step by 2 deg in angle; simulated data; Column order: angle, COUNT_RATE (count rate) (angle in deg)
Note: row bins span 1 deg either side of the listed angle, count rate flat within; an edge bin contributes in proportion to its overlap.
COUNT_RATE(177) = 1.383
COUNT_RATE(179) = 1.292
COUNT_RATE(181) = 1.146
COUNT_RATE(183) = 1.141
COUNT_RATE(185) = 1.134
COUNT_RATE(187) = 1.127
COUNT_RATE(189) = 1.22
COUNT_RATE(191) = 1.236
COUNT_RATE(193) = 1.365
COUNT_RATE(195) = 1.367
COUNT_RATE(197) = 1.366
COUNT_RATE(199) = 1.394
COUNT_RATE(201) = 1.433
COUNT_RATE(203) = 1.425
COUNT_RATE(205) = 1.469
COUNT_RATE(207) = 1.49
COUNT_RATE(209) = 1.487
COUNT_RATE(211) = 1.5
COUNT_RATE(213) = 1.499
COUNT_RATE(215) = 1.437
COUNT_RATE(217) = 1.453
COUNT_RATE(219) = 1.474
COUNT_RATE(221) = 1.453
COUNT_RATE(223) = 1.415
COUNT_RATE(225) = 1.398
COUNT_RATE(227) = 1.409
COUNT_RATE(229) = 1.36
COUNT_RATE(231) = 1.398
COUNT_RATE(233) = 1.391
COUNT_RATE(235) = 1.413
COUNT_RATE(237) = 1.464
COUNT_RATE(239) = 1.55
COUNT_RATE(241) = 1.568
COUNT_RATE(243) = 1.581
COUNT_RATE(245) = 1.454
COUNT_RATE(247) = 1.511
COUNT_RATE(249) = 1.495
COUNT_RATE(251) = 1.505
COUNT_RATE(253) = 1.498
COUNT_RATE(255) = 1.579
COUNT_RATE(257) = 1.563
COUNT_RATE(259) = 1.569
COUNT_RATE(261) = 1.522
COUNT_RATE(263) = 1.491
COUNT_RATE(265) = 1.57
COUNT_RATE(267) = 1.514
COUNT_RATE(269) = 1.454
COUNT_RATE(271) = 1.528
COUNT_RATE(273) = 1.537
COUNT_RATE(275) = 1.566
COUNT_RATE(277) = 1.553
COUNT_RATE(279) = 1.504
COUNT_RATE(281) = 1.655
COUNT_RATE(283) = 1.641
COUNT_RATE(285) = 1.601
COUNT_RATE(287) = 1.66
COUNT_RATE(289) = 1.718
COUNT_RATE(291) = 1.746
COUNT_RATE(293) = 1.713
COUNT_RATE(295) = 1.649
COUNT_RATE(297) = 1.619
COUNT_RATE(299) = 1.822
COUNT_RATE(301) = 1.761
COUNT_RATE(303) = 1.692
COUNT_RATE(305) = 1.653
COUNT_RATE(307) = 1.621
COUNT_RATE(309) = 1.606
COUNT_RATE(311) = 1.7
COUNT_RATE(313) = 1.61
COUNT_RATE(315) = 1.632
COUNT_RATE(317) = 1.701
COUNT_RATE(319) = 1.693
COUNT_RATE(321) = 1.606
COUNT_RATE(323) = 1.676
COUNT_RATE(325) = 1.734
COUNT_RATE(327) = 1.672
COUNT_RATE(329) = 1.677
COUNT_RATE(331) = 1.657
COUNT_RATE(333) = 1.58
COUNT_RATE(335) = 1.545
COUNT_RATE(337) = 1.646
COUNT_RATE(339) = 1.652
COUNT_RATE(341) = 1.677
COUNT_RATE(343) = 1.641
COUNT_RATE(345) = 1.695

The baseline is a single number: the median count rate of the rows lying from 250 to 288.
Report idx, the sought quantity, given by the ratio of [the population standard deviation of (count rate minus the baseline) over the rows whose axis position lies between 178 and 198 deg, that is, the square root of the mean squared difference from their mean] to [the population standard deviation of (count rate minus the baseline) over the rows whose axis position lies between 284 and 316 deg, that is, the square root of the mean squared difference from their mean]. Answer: 1.55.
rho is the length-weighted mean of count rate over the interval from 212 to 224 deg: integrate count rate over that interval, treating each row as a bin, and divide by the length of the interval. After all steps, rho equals 1.46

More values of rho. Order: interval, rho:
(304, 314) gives 1.64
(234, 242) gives 1.50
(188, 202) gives 1.34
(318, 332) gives 1.67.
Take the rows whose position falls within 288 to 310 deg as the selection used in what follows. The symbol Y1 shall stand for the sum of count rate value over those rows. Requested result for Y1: 19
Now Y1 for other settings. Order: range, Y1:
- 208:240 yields 23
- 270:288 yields 14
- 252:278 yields 20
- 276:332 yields 47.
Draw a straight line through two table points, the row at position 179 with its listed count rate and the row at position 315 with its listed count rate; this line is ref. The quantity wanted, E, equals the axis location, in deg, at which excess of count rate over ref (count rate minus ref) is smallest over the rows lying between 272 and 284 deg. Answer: 279 deg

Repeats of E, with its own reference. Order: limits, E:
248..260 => 253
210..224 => 223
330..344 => 335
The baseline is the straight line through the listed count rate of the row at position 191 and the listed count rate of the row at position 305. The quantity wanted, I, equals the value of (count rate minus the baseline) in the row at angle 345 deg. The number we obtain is -0.10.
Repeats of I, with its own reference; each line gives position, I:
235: 0.02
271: 0.00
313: -0.07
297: 0.00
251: 0.05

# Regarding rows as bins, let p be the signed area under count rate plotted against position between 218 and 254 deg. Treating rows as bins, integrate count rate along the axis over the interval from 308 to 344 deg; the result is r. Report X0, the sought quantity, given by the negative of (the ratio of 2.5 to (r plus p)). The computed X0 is -0.0223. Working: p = 53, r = 59.4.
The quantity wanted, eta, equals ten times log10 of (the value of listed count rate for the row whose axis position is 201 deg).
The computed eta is 1.56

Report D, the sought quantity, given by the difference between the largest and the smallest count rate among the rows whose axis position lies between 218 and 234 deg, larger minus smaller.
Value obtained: 0.11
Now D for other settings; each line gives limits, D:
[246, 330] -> 0.37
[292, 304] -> 0.20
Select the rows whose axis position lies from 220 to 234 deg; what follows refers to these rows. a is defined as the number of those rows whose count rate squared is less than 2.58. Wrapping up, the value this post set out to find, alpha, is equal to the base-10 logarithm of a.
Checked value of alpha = 0.8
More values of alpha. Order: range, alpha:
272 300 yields 0.7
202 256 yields 1.4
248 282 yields 1.2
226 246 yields 1.0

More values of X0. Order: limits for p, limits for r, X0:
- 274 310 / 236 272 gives -0.0219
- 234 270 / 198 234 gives -0.0235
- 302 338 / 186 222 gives -0.0228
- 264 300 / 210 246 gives -0.0226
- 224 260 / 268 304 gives -0.0223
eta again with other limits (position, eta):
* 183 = 0.57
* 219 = 1.68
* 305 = 2.18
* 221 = 1.62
